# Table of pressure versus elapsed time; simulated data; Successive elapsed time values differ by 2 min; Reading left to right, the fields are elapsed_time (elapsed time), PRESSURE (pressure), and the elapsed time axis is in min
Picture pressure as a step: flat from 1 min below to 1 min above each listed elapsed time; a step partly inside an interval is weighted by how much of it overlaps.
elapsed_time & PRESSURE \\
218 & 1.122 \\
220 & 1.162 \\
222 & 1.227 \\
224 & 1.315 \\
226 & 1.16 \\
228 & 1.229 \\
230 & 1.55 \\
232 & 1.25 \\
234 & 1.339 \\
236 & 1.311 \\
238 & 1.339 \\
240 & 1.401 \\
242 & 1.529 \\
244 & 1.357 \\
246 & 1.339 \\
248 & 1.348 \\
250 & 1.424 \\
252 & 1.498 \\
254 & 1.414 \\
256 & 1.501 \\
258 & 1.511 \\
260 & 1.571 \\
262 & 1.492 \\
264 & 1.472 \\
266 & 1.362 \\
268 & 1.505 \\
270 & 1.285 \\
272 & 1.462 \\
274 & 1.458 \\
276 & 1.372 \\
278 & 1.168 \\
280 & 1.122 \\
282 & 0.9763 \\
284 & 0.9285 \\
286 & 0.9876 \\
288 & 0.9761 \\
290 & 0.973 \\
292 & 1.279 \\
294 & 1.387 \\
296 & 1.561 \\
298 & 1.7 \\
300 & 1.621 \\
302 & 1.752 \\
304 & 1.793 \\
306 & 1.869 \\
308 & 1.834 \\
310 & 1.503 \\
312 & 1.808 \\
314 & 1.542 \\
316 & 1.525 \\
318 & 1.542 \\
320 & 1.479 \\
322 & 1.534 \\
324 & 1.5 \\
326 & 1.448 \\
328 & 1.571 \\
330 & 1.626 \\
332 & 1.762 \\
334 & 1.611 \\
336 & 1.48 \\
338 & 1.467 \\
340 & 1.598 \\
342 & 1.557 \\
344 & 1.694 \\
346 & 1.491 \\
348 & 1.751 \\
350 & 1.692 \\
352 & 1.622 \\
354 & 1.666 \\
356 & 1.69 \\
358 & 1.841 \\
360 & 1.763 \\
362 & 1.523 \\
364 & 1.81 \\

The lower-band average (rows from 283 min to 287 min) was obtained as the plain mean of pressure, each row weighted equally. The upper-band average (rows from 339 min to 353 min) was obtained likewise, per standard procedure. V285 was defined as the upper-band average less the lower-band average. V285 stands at 0.67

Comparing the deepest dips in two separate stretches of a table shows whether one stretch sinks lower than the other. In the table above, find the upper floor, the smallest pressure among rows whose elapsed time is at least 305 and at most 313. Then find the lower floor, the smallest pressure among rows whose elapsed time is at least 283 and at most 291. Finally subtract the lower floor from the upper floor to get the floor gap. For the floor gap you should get 0.57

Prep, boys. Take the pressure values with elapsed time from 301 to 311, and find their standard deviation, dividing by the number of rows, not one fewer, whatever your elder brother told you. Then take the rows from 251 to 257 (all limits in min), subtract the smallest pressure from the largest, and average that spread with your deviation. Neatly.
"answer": 0.11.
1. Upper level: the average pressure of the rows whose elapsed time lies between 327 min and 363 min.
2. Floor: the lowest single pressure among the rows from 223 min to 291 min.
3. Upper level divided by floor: 1.76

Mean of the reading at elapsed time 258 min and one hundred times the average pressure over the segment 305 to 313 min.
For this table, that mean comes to 88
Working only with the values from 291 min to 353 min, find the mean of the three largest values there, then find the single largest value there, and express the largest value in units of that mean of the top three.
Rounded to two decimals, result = 1.02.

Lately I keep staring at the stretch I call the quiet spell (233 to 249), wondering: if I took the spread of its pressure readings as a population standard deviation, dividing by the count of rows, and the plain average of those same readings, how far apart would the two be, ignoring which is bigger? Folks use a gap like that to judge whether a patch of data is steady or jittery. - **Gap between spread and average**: 1.31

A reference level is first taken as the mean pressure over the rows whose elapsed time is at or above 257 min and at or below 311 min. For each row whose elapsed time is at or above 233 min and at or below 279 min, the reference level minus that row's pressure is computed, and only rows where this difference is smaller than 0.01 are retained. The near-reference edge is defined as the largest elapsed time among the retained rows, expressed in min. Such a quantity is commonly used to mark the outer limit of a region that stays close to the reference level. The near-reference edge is 274 min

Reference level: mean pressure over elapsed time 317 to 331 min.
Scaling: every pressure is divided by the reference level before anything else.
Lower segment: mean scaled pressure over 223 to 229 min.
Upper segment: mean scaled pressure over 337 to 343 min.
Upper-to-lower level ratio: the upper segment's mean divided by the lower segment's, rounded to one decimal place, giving 1.2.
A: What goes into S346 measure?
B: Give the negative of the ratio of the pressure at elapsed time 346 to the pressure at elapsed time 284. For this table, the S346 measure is -1.6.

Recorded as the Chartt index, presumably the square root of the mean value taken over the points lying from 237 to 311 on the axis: 1.19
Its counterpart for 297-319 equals 1.30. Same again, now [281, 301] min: 1.11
